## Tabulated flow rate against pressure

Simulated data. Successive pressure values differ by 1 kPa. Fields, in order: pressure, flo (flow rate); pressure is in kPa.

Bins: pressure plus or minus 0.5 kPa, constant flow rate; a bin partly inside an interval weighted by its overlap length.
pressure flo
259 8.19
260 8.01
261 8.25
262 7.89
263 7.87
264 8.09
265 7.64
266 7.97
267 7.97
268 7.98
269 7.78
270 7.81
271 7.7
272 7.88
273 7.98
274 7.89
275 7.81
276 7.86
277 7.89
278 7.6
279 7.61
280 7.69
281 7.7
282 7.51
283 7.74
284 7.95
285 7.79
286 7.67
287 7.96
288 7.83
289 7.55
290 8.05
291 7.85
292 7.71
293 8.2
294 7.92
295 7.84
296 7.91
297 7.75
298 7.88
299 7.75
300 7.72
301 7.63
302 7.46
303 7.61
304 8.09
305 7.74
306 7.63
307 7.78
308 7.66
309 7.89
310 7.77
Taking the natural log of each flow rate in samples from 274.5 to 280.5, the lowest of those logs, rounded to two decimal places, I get 2.03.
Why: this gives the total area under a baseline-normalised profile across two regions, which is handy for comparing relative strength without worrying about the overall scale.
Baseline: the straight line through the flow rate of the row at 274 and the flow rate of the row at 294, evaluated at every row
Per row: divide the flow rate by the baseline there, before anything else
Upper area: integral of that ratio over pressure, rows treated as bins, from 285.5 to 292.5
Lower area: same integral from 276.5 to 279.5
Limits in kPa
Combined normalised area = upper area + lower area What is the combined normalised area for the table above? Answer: 10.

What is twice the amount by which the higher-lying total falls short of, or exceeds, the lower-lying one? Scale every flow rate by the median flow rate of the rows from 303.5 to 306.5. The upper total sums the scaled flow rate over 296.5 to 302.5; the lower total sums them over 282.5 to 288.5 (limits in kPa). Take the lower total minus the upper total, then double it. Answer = 0.2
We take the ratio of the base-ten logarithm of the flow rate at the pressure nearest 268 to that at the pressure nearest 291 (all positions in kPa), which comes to 1.01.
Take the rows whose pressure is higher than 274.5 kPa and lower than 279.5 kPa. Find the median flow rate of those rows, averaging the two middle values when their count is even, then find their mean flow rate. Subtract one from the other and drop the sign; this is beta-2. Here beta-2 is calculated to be 0.056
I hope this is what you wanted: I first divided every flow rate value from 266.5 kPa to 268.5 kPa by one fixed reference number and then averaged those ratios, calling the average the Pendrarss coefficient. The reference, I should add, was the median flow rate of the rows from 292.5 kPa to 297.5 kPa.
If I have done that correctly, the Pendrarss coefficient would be 1.01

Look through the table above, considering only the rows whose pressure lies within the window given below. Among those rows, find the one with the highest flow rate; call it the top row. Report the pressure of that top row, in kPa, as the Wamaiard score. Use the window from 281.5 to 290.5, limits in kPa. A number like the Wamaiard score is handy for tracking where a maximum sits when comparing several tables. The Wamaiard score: 290 kPa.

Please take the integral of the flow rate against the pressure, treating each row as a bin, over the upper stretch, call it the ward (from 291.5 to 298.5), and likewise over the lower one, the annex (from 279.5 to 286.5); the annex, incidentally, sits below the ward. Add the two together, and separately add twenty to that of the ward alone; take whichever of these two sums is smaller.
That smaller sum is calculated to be 75.2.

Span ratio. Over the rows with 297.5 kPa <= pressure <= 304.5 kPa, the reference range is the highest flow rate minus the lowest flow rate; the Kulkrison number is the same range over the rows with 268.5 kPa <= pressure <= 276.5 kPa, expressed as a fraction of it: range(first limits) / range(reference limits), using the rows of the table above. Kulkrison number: 0.44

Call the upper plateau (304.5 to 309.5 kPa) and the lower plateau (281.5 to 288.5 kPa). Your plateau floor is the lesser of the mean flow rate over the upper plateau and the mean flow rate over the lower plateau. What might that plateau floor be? 7.74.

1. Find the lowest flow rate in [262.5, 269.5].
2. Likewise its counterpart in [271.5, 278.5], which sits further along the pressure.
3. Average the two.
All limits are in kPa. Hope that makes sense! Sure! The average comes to 7.62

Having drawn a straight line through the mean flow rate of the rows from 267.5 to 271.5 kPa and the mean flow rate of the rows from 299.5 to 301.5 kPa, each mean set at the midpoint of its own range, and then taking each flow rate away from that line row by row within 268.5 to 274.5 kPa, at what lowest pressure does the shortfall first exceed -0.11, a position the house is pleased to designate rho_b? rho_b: 269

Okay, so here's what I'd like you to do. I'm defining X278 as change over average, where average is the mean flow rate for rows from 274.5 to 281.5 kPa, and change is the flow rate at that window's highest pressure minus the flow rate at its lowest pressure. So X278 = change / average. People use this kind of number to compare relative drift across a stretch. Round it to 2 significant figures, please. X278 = -0.014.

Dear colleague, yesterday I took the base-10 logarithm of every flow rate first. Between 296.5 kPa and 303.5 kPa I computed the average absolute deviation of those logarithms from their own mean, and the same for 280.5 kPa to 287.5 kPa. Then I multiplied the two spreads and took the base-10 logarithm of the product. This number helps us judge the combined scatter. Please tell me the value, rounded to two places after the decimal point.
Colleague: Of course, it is -4.41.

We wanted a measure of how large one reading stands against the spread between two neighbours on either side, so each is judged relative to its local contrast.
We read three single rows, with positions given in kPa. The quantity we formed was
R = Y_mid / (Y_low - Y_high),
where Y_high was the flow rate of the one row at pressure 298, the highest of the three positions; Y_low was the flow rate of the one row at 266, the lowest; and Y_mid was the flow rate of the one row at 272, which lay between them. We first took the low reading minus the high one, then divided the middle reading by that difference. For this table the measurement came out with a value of 88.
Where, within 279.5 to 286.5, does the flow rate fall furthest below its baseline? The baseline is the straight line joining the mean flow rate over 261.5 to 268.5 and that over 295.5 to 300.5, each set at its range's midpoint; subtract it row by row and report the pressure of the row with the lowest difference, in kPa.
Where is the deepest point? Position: 282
